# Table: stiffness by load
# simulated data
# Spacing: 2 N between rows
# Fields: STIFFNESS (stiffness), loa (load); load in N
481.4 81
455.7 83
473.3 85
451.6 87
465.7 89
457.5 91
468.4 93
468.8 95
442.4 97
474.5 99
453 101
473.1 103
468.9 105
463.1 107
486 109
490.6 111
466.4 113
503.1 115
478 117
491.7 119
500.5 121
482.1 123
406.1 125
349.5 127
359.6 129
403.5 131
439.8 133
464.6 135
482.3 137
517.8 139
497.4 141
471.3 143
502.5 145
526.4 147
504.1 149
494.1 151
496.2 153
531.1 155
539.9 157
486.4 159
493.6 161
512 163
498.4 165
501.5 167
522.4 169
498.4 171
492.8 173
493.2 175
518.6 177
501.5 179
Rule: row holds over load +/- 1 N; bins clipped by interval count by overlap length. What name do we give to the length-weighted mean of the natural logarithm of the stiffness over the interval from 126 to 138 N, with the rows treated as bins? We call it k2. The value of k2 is 6.02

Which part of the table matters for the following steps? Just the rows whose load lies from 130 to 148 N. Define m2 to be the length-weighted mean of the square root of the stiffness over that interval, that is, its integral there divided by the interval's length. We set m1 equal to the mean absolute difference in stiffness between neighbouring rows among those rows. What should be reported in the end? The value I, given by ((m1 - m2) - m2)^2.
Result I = 280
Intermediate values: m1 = 27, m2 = 21.9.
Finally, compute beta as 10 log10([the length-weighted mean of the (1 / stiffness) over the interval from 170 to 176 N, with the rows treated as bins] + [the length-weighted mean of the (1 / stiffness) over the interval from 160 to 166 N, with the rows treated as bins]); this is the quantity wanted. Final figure -23.96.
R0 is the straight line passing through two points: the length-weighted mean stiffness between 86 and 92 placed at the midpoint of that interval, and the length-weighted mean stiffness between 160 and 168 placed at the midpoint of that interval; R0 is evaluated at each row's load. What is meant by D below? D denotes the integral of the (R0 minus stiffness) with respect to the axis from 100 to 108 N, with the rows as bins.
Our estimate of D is 19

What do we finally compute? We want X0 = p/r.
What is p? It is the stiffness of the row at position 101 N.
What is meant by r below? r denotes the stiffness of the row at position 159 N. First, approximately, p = 453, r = 486.4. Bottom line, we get 0.93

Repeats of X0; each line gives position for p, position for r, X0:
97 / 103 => 0.94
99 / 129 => 1.32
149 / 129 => 1.40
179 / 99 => 1.06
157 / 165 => 1.08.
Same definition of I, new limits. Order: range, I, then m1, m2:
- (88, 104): 673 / 17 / 21.5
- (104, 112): 1062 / 11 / 21.8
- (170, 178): 1176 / 10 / 22.4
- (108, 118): 457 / 23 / 22.0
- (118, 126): 80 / 34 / 21.7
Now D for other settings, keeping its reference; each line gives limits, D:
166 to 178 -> 18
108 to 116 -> -120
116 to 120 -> -40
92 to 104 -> 1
